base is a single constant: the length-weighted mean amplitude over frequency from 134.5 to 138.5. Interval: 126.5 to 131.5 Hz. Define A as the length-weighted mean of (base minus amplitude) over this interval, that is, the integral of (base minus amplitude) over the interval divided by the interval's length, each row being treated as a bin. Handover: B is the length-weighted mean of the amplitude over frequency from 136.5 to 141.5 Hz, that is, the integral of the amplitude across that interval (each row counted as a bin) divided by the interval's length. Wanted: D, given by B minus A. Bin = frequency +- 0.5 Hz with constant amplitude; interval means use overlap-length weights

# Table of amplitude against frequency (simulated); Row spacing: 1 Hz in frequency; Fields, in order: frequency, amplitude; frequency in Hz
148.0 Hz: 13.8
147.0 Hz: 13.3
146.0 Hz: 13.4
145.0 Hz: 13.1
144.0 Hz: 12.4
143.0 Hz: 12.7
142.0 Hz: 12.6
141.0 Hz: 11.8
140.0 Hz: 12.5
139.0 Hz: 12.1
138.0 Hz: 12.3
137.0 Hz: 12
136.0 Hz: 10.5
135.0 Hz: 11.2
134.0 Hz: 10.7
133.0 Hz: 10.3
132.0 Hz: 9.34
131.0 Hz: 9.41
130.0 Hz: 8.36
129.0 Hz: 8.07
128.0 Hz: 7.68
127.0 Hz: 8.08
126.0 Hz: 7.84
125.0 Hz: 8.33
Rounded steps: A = 3.2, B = 12.1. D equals 9.0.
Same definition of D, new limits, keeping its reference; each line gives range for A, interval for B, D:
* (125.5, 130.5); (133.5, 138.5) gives 7.8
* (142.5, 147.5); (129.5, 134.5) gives 11.1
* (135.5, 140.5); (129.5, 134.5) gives 10.0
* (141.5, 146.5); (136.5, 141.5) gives 13.5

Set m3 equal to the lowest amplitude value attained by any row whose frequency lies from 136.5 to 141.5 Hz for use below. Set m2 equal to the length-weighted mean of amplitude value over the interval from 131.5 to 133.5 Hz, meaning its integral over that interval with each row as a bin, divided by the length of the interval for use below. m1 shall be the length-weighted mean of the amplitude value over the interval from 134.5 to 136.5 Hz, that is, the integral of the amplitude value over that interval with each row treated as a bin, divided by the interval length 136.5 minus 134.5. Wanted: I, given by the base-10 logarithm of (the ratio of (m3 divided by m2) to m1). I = -0.96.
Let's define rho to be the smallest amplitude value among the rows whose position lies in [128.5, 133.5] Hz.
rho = 8.07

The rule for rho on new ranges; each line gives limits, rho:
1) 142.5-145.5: 12.4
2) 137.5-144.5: 11.8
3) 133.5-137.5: 10.5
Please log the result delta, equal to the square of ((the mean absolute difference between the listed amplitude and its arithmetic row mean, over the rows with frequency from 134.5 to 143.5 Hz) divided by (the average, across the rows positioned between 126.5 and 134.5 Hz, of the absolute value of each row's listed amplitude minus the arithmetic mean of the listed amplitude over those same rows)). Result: 0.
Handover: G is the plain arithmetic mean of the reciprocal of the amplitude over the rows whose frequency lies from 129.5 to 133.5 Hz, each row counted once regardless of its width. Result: 0.108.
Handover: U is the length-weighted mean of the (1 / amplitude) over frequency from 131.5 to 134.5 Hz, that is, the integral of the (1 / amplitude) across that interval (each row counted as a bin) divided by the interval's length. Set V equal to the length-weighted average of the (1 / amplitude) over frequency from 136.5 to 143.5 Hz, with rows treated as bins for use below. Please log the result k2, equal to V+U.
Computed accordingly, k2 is 0.181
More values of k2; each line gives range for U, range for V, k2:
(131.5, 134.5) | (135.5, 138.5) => 0.186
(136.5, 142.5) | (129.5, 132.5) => 0.193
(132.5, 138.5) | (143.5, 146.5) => 0.167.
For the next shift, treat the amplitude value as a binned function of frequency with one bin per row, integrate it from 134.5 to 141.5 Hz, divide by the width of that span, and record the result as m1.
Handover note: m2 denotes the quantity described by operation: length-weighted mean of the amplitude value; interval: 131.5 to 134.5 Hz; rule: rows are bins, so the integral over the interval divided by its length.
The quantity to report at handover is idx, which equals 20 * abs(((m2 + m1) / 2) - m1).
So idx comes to 17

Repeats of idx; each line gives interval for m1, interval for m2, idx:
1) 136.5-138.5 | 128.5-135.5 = 25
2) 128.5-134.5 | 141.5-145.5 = 33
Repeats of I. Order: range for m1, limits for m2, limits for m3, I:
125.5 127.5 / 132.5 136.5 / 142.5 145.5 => -0.84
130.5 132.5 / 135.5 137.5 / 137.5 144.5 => -0.95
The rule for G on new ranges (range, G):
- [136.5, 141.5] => 0.082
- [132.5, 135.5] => 0.093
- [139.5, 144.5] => 0.081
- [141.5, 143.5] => 0.079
